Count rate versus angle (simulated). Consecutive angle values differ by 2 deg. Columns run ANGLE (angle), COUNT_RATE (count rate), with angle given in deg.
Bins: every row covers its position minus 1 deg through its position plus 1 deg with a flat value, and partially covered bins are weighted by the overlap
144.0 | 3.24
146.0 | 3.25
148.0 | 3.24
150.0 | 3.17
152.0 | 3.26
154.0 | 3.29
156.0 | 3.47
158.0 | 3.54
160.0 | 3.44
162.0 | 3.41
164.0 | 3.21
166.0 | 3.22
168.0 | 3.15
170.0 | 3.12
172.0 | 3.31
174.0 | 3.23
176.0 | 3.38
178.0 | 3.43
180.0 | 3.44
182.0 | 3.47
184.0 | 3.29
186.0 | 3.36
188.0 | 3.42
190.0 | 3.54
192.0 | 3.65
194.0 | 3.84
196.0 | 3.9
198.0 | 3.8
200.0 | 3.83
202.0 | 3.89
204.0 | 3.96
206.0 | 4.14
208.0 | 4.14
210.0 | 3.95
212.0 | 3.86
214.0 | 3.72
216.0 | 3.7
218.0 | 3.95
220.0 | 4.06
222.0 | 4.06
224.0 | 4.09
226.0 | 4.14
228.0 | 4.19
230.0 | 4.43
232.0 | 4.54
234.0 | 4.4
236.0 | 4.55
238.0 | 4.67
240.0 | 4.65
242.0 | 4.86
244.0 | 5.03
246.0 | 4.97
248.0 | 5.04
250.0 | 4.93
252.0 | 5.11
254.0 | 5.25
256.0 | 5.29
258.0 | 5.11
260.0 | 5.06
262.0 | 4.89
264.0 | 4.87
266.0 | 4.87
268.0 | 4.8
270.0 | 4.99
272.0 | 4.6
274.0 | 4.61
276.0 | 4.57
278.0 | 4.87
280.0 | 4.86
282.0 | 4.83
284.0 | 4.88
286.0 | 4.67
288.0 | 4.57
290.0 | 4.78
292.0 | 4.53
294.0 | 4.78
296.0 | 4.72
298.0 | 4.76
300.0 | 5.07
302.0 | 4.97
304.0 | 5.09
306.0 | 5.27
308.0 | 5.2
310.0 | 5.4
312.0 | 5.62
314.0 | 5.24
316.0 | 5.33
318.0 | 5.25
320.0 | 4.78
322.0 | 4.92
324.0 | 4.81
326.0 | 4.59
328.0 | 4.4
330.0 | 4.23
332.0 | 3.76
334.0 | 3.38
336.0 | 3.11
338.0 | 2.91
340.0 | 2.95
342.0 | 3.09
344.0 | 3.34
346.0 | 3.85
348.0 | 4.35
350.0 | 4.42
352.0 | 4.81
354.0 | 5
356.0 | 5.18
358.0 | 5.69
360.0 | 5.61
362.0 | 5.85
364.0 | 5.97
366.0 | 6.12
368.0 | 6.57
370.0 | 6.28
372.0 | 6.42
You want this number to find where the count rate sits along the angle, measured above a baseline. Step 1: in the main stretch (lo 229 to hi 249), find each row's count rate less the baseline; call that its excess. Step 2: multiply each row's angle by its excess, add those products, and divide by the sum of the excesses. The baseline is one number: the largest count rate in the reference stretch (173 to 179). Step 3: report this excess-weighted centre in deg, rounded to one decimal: 240.0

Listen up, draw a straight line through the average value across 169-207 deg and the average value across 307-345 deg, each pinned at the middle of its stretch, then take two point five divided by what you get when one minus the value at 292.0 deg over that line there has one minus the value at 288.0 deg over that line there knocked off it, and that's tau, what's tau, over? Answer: 162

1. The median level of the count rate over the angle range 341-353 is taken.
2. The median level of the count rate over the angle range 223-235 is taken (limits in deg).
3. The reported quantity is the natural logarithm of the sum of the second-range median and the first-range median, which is 2.13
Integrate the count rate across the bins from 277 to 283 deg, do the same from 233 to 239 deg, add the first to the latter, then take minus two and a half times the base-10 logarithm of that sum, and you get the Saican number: -4.38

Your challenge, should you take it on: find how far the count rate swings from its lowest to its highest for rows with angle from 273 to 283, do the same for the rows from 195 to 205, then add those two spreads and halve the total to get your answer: 0.23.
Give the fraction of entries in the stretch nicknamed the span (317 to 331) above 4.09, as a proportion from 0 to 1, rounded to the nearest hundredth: 1.00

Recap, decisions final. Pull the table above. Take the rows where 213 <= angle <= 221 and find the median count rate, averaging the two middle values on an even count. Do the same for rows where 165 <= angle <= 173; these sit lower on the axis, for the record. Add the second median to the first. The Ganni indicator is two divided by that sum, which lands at 0.28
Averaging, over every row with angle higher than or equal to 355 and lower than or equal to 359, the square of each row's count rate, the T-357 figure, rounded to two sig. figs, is 30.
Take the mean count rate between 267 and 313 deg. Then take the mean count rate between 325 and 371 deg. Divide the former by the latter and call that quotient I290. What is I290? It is 1.07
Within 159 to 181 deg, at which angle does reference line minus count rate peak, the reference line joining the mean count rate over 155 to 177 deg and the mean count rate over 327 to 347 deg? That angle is 170.0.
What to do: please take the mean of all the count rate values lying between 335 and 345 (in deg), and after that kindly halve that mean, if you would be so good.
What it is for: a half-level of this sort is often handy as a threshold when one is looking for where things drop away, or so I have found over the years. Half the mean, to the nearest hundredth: 1.54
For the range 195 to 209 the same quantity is 1.98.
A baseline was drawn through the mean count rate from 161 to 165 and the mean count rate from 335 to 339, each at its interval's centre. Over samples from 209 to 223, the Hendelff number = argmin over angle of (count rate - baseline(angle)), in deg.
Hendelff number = 216.0 deg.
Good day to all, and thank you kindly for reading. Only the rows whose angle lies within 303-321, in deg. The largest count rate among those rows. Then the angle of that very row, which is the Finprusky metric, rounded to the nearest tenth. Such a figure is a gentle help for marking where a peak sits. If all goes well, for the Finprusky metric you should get 312.0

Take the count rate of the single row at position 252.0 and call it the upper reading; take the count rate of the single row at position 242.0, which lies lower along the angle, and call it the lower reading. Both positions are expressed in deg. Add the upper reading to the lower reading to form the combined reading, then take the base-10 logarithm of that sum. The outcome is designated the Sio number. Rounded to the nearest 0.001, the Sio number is 0.999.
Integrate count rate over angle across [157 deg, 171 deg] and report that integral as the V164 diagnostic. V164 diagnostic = 46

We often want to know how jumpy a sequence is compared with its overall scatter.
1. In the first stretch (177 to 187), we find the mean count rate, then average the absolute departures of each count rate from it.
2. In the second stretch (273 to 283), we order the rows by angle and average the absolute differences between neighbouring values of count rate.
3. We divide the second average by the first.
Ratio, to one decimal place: 1.6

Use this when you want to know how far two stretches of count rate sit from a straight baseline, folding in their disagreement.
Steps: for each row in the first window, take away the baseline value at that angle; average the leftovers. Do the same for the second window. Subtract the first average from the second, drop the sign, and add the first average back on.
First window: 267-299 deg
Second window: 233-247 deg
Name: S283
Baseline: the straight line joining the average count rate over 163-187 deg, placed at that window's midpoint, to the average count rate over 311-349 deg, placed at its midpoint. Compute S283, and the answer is 1.05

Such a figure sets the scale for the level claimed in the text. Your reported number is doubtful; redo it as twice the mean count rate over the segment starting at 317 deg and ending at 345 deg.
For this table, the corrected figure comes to 7.9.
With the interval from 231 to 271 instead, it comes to 9.8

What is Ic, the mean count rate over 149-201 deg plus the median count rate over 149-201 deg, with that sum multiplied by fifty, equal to 342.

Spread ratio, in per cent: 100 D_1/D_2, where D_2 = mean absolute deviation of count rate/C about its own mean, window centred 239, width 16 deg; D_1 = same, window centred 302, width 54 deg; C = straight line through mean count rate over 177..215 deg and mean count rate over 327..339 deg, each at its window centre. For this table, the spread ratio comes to 135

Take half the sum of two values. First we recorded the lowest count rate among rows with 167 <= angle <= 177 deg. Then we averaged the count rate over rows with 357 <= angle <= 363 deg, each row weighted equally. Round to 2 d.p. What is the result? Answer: 4.42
